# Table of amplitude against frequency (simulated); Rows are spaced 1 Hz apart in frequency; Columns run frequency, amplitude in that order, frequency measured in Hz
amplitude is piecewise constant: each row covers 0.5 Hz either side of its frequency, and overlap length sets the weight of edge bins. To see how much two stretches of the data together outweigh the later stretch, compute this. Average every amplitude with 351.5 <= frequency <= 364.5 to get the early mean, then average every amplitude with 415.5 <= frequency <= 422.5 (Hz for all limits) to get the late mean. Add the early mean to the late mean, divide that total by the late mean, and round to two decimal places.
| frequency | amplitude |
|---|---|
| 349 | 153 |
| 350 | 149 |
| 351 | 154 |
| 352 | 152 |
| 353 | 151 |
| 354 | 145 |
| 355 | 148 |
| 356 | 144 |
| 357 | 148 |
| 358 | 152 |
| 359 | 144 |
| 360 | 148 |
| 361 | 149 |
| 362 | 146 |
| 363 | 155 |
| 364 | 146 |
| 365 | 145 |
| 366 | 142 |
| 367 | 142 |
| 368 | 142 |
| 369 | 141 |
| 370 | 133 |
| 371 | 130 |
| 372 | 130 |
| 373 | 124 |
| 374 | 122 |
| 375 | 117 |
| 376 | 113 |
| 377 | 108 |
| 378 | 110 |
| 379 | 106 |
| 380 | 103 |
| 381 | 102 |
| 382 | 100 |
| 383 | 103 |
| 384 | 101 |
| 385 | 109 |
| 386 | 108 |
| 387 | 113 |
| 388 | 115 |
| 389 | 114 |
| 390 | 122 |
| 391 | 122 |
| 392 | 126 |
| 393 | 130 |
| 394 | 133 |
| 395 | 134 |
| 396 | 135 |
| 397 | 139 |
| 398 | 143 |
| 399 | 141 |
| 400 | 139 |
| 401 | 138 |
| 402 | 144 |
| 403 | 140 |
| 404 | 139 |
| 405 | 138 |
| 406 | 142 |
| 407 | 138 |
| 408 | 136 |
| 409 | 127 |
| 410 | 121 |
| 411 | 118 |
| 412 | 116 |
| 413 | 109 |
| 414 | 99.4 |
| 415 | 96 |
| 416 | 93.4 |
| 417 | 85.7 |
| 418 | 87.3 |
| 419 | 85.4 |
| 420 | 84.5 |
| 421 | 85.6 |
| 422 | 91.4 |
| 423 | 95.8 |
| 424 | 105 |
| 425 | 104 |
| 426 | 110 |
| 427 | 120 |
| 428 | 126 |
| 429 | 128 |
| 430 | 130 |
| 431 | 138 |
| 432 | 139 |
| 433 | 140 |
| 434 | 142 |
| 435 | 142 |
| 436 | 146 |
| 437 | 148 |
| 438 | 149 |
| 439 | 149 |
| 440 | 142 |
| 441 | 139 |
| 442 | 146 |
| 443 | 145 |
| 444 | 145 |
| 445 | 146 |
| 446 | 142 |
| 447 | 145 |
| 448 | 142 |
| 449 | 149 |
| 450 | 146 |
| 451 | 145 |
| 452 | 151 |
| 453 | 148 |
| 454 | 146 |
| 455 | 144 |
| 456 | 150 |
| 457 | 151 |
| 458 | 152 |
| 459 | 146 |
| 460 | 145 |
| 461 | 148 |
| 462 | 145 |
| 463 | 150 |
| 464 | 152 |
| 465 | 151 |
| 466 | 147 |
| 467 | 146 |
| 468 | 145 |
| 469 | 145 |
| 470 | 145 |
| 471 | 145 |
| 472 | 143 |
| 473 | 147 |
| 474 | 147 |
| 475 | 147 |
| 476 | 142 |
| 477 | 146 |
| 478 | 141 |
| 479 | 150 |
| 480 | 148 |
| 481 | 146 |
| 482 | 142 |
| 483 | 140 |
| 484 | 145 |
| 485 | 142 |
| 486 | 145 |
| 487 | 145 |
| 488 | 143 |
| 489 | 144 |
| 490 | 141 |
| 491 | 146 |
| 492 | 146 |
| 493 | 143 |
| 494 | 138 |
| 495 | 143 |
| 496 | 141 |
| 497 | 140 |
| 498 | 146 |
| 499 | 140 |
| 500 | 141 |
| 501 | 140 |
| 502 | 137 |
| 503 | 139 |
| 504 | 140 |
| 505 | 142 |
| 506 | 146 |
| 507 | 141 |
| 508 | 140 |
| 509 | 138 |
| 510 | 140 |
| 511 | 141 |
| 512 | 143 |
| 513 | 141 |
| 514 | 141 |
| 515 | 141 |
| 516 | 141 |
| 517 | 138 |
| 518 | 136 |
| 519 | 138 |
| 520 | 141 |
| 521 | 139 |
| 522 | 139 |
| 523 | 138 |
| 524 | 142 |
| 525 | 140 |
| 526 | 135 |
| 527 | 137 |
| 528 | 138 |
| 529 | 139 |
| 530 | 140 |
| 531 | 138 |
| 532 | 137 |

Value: 2.69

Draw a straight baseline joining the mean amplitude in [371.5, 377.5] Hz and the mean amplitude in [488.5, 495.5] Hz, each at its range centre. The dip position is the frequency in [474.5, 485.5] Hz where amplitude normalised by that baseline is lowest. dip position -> 483 Hz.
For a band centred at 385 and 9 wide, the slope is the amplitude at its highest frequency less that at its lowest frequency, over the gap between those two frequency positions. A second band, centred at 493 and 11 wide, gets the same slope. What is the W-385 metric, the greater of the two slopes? 1.5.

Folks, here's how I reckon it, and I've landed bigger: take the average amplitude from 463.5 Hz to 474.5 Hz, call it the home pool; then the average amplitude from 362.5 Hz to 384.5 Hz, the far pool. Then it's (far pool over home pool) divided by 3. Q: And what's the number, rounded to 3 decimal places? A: 0.281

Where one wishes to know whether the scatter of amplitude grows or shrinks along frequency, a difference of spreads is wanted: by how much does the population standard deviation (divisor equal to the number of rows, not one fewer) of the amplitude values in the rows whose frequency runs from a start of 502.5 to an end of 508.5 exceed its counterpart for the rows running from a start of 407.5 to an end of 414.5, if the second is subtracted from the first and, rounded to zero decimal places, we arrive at -9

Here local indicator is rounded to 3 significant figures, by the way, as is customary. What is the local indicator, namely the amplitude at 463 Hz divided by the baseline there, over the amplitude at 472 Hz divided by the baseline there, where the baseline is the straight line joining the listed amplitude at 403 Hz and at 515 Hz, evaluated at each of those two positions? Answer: 1.05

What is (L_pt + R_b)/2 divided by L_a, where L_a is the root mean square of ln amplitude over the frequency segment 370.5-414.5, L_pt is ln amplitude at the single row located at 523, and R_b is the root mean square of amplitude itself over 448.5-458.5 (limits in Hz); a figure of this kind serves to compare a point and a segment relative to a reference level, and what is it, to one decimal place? 15.9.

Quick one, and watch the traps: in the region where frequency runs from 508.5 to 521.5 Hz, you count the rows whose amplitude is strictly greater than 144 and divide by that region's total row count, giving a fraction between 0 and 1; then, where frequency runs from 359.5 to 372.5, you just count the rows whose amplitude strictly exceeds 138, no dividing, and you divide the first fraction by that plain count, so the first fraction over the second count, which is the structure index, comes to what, 0.00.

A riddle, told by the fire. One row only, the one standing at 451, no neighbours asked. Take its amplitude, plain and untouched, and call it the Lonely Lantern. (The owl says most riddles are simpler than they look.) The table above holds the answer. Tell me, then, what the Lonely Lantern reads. 145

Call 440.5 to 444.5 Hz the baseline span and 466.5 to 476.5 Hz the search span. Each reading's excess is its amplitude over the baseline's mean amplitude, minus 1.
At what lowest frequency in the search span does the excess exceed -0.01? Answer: 467 Hz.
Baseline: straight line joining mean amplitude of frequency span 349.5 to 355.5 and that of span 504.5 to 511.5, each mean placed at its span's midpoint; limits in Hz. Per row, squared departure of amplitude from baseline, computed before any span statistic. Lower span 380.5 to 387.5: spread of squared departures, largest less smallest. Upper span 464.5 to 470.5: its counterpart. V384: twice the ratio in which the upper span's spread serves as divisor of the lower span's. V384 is 42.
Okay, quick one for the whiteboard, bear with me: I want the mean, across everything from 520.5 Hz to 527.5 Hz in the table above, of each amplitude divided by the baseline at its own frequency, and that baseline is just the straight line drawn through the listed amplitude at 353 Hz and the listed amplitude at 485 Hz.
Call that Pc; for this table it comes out 0.99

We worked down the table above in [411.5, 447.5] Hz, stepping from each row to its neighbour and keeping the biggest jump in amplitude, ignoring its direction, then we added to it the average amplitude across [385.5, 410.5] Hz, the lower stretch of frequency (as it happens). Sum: 141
